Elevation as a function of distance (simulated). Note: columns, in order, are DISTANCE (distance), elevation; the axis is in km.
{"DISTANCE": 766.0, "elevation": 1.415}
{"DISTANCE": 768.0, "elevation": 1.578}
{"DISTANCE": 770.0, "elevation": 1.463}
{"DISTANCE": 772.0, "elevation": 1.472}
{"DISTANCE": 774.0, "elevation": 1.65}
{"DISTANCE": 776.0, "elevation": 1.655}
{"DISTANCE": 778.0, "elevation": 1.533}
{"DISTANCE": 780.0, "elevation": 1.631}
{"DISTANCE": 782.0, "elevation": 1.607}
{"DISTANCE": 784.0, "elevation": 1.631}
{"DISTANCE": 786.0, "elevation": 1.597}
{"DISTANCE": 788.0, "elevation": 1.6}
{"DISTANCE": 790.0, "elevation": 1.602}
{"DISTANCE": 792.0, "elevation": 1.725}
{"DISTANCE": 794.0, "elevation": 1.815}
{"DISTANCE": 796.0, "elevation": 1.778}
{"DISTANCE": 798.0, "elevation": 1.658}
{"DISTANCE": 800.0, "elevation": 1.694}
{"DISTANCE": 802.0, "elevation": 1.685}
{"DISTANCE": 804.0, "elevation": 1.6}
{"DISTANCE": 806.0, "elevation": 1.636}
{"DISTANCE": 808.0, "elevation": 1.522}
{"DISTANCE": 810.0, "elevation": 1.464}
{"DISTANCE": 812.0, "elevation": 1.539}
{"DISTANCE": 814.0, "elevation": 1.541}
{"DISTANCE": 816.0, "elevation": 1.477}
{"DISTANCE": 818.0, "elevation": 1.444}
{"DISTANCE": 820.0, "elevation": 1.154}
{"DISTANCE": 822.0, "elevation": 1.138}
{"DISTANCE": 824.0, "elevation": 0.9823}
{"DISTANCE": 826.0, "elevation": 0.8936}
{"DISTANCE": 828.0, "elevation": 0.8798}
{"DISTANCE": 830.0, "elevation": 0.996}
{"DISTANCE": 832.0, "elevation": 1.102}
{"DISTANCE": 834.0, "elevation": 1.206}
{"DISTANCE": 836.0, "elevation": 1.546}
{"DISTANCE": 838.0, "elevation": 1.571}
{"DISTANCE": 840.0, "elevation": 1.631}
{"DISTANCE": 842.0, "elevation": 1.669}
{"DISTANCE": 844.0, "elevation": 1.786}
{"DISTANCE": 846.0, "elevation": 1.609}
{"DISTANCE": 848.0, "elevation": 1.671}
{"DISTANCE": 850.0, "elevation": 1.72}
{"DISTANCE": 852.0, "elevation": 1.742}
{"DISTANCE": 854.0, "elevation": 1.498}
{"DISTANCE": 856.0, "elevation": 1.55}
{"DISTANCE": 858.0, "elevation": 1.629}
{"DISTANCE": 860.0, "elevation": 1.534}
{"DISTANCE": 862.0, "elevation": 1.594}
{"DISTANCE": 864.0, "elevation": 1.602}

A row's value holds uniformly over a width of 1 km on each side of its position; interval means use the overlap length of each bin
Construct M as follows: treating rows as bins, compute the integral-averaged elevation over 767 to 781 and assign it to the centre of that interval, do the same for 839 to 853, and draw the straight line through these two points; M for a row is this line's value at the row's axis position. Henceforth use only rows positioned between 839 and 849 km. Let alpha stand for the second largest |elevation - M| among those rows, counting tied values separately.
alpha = 0.08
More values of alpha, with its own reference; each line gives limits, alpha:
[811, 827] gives 0.67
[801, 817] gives 0.16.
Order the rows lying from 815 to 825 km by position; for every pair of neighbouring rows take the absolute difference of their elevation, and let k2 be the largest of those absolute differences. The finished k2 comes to 0.29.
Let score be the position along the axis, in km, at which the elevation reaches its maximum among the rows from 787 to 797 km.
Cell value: 794.0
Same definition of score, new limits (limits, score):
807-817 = 814.0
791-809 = 794.0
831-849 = 844.0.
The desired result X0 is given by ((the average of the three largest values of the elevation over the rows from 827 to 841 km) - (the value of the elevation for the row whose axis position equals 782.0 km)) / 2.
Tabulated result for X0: -0.01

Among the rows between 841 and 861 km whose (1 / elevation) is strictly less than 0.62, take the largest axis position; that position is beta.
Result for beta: 858.0 km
